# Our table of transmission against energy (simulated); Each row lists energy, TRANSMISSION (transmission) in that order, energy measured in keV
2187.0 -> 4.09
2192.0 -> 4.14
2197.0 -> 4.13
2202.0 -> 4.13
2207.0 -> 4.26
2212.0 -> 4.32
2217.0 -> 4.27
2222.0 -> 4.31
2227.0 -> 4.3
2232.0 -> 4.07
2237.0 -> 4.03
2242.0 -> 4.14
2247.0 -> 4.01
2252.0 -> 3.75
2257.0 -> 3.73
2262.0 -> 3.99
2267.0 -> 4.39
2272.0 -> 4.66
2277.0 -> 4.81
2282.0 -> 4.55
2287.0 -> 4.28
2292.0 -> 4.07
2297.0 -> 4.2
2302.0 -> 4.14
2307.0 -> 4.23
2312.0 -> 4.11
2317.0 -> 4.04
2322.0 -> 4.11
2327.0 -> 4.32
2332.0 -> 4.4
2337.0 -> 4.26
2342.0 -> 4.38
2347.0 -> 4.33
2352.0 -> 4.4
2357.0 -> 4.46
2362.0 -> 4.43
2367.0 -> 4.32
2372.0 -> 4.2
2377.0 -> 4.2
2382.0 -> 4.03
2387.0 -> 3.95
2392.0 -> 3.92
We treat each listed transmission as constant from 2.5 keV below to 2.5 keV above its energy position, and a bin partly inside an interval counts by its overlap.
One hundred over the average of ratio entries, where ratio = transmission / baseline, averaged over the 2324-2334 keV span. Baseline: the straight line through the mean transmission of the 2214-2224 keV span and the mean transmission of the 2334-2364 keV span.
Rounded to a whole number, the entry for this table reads 100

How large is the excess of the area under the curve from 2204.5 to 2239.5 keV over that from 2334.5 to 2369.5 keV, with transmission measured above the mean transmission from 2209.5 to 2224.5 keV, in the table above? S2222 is -5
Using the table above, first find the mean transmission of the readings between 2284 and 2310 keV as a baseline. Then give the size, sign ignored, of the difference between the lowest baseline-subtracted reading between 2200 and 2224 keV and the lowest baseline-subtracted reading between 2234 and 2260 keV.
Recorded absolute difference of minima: 0.40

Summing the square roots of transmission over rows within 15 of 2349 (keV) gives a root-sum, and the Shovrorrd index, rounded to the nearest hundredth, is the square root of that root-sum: 3.54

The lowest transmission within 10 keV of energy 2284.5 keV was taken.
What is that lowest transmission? 4.07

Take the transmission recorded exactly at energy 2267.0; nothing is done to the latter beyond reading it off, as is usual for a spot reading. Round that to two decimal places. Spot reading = 4.39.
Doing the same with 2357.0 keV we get 4.46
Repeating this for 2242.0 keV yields 4.14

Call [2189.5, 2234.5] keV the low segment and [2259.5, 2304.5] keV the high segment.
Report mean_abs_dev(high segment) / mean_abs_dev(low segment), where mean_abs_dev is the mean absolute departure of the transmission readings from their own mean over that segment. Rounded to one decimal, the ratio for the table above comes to 2.7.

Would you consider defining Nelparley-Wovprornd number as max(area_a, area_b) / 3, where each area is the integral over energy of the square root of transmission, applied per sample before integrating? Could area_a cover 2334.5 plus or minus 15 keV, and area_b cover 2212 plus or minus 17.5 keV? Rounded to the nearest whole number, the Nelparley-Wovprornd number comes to 24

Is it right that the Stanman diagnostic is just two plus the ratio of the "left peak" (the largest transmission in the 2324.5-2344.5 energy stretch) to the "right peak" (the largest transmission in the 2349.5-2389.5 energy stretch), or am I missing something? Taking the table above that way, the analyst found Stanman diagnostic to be 2.99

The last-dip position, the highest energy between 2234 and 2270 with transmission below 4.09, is 2262.0 keV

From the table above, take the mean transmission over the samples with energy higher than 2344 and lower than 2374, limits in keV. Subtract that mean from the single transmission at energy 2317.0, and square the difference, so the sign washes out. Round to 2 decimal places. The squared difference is 0.10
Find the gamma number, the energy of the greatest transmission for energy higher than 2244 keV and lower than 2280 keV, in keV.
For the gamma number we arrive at 2277.0 keV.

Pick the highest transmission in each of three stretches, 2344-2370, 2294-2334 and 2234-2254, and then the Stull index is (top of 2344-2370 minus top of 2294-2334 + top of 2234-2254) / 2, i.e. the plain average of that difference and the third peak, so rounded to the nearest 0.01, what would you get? 2.10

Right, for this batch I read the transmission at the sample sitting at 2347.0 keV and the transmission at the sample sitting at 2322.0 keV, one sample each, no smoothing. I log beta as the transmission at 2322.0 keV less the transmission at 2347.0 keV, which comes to -0.22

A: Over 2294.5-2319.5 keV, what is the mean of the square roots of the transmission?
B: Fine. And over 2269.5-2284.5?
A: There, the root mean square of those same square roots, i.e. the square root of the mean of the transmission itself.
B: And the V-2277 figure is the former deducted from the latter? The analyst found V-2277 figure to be 0.13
